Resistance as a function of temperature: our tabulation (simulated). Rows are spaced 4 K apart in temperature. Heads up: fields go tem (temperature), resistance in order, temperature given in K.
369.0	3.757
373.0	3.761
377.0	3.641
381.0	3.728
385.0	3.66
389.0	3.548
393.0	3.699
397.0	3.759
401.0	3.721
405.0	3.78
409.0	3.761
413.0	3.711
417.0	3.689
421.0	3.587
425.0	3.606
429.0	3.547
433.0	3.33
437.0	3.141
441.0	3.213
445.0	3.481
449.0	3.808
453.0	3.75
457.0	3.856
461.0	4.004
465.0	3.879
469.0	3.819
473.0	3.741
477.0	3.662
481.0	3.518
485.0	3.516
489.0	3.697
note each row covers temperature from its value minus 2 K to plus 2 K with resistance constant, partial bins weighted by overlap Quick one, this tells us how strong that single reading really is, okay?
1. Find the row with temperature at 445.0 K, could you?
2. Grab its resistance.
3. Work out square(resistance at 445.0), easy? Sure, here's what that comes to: 12.1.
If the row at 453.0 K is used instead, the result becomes 14.1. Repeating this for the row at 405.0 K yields 14.3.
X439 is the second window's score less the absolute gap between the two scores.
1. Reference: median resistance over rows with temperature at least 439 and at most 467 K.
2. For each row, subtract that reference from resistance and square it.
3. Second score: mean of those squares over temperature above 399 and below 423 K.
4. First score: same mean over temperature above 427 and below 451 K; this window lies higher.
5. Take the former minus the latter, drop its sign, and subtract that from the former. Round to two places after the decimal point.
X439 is -0.17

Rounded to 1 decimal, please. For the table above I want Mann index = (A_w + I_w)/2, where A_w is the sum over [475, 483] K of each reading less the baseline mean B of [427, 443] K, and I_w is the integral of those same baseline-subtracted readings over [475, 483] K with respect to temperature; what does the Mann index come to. 1.4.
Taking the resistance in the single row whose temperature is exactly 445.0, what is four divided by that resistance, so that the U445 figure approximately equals 1.15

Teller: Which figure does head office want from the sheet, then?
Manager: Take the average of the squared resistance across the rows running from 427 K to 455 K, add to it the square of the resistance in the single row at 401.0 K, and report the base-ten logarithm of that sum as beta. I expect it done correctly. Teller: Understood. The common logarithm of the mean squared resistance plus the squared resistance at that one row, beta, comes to 1.41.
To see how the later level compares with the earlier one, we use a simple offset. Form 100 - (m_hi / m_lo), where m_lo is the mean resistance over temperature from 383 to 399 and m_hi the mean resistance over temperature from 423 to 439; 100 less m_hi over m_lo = 99.1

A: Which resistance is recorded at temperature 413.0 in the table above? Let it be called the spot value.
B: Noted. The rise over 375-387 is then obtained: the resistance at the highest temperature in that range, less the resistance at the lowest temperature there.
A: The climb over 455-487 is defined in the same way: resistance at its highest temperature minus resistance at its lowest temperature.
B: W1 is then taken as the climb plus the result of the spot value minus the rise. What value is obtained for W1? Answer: 3.35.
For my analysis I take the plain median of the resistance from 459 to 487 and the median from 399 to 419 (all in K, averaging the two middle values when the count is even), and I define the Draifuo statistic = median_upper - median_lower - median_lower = -3.70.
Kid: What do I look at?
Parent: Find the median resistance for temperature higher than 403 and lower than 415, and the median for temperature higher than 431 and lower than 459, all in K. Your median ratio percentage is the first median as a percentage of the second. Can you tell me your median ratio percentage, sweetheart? 108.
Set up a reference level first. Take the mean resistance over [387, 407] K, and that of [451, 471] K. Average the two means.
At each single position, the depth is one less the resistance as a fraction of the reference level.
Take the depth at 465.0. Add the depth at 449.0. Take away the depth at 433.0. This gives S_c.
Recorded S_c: -0.15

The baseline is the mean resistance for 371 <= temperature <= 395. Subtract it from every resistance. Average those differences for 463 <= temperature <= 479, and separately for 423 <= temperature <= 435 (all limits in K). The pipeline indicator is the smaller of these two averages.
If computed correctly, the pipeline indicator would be -0.18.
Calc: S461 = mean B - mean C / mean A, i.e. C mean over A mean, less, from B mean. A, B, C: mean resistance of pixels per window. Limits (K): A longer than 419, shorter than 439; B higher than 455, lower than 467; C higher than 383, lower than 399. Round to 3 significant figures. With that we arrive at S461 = 2.85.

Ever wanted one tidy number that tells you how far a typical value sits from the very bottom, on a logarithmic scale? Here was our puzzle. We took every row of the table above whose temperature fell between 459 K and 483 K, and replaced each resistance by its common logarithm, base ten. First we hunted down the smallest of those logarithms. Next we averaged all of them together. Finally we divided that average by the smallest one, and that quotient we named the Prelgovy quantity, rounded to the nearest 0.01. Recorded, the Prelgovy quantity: 1.05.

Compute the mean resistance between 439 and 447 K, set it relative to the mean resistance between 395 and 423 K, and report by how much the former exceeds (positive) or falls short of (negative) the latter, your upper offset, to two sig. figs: -0.37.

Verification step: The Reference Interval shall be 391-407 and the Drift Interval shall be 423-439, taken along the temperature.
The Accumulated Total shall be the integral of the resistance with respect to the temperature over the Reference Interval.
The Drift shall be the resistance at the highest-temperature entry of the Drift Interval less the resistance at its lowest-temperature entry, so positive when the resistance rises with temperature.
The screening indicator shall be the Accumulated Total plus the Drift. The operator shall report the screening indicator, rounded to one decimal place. 59.4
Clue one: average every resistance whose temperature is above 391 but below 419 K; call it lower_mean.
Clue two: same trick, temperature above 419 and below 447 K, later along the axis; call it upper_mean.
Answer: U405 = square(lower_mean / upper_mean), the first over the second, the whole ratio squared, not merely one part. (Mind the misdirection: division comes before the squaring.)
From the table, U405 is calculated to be 1.19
